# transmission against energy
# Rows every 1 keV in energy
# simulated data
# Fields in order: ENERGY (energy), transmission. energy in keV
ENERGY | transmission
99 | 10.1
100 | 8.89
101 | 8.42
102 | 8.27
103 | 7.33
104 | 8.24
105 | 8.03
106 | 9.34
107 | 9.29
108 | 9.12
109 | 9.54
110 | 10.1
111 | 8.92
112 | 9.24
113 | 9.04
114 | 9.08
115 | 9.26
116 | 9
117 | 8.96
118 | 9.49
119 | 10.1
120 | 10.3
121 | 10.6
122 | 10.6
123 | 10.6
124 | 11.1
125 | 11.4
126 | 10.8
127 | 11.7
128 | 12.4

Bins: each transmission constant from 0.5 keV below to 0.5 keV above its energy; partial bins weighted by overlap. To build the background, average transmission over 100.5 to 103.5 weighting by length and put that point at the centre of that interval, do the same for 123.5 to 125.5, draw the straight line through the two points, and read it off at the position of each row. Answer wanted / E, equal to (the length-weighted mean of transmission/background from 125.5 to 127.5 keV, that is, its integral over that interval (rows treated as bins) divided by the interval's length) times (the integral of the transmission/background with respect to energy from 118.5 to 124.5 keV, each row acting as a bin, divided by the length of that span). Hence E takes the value 0.951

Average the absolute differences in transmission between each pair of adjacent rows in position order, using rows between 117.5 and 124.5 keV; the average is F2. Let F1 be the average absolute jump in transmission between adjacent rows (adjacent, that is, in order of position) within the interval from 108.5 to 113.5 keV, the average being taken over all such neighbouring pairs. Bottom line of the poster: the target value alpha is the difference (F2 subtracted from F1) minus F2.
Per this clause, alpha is 0.0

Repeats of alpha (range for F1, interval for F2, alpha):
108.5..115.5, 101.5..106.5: -1.3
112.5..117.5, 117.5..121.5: -0.6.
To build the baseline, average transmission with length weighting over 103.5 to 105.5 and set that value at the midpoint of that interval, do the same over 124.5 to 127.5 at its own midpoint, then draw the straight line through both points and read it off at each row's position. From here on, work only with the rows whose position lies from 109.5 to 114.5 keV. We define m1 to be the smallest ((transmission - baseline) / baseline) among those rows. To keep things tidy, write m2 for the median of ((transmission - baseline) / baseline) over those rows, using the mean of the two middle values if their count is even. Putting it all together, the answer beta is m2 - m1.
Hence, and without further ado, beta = 0.029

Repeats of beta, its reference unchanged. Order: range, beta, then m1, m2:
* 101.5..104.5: 0.096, -0.074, 0.022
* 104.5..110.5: 0.110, -0.022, 0.088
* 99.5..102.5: 0.040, 0.065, 0.105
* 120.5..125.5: 0.027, -0.024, 0.003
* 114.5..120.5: 0.049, -0.102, -0.053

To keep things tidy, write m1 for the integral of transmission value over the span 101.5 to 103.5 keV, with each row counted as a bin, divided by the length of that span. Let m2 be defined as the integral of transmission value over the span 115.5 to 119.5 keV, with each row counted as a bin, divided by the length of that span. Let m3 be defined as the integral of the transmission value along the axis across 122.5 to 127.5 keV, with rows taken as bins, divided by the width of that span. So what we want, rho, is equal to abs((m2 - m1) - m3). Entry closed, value 9.5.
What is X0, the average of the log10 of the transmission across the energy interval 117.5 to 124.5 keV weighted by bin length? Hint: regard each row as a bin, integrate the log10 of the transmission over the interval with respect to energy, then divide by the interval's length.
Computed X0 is 1.02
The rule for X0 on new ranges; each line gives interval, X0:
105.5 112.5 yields 0.97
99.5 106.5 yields 0.92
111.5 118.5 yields 0.96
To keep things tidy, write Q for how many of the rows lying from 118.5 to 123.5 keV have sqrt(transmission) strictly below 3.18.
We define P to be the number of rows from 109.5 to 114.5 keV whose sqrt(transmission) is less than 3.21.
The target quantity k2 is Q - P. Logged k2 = -4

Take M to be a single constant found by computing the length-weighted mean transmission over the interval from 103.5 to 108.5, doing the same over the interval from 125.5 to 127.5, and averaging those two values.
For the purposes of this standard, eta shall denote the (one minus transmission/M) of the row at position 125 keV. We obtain -0.14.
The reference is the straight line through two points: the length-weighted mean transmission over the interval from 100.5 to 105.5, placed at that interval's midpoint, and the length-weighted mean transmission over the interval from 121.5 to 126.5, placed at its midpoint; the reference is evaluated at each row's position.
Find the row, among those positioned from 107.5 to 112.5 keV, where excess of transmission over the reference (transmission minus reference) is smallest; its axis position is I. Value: 111 keV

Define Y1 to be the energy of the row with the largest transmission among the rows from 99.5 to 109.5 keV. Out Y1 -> 109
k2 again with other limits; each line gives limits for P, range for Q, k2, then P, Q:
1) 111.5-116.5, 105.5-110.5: 0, 5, 5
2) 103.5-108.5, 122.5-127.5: -5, 5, 0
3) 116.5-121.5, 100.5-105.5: 1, 4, 5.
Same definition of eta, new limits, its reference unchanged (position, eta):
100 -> 0.11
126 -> -0.08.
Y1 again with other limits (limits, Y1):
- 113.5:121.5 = 121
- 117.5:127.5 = 127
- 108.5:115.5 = 110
